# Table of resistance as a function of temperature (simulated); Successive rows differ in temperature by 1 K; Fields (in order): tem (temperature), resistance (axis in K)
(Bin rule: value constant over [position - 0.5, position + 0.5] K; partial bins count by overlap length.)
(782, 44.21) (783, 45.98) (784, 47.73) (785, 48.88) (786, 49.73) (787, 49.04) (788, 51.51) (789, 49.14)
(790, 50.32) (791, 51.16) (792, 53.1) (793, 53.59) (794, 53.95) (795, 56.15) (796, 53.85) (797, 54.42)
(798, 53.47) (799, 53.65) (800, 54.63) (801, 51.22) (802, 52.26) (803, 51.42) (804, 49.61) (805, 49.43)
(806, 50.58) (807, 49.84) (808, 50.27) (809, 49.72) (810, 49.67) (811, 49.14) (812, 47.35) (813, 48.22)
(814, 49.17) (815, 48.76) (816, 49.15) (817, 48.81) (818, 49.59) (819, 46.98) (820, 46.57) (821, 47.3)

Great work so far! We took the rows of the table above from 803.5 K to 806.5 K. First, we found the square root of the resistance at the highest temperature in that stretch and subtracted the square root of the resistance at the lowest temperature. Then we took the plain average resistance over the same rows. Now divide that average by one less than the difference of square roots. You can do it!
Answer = -54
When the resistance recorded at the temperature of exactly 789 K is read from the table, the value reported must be 49.14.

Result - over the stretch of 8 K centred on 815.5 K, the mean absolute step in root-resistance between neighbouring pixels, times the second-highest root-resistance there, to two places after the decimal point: 0.46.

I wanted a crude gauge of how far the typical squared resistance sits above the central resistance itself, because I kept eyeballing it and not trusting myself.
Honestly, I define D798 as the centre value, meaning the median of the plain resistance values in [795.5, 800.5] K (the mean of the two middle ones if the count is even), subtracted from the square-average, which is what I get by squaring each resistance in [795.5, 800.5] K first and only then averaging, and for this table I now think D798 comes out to 2863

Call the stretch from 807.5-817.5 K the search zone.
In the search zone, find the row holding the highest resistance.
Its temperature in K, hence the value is 808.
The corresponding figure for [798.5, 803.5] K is 800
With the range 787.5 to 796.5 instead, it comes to 795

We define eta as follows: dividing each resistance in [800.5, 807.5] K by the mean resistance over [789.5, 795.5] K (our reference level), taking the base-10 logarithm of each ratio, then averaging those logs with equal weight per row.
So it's -0.020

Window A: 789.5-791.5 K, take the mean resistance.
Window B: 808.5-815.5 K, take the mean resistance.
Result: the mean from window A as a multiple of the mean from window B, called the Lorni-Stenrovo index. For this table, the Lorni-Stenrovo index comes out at 1.04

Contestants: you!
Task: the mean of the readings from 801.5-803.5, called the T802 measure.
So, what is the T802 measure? 51.8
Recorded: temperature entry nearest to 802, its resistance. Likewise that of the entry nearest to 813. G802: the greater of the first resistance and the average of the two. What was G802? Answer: 52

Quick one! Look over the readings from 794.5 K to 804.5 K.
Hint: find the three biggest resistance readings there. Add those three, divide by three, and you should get 55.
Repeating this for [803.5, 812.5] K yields 50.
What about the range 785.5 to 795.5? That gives 55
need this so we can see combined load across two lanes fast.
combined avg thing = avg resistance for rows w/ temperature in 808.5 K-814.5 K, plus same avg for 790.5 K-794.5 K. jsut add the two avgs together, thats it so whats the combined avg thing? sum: 102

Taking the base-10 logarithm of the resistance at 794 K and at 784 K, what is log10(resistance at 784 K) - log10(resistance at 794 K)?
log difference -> -0.05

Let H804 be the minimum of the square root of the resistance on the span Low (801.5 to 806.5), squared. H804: 49.4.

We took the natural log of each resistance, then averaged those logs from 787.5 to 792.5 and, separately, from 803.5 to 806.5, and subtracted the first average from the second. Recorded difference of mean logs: -0.023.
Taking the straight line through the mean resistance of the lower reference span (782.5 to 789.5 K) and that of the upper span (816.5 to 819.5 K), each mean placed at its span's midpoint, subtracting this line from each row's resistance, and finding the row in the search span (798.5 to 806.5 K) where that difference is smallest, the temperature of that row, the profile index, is 805 K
